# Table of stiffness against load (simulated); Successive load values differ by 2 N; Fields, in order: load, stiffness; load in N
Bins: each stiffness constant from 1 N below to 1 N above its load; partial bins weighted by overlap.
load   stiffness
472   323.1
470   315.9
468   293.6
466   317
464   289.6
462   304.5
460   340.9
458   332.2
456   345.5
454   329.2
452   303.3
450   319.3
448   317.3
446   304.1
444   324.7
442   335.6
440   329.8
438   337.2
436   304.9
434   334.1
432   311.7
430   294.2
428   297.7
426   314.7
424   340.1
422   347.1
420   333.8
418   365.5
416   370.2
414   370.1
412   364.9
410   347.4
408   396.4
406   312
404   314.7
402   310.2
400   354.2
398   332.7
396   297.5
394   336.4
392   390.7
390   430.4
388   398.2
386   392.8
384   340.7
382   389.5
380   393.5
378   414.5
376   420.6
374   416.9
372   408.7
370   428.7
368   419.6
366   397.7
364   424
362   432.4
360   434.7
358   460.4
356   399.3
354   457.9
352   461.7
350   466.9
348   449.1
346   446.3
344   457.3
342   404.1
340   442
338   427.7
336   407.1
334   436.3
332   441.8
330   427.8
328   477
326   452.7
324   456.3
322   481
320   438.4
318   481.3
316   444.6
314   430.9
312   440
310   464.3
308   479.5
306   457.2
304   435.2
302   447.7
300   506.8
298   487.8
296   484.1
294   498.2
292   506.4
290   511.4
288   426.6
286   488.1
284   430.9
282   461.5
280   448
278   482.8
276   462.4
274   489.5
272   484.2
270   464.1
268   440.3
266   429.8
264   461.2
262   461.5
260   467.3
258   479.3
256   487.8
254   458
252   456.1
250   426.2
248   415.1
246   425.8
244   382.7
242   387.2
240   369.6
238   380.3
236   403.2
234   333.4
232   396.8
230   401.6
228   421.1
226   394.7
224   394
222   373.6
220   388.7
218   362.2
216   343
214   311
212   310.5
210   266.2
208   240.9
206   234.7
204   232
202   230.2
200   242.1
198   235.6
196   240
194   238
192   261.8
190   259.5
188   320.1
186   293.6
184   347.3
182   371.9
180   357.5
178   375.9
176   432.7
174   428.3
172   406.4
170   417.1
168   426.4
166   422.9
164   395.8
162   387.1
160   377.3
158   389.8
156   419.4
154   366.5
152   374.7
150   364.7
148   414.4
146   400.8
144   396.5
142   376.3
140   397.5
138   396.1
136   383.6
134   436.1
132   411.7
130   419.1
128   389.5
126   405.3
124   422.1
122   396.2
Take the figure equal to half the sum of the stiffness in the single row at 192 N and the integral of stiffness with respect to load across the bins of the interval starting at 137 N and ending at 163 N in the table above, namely 5192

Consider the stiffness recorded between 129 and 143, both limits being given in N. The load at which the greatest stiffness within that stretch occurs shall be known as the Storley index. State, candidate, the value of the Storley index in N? 134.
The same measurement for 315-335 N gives 318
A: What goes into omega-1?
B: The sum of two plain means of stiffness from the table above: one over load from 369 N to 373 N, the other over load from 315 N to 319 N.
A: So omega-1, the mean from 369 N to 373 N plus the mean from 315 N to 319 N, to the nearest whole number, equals 882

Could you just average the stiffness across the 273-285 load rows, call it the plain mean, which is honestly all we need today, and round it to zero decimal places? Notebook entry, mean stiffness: 463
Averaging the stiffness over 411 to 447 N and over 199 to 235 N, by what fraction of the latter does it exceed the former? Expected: -0.02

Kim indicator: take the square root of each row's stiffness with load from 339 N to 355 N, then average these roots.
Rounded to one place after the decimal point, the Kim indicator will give 21.2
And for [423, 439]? 17.8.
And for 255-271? 21.5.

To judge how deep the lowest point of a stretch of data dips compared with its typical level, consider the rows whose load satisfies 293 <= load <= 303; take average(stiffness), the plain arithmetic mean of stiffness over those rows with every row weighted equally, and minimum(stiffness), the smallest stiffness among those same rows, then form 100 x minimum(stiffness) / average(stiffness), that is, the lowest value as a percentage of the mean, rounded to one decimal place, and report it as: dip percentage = 92.3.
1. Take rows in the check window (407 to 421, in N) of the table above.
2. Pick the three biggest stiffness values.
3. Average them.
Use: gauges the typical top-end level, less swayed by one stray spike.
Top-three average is 379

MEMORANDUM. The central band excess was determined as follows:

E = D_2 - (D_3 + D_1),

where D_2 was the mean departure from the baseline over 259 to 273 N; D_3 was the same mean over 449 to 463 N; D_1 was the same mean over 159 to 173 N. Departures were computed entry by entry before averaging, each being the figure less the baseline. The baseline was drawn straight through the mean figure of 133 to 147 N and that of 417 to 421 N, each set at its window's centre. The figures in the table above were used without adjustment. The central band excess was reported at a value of 89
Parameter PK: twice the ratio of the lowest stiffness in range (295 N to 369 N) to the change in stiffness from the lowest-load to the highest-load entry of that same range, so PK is -12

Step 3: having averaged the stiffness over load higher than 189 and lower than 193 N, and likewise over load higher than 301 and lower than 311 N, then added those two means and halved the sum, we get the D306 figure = 359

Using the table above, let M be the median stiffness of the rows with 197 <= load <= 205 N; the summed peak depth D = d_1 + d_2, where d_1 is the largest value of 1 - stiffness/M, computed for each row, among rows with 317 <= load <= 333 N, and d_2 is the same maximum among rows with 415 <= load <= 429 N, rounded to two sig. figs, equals -1.1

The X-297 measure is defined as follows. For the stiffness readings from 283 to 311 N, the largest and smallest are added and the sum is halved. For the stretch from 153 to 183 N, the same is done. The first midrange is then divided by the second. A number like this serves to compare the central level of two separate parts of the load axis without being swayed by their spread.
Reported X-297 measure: 1.19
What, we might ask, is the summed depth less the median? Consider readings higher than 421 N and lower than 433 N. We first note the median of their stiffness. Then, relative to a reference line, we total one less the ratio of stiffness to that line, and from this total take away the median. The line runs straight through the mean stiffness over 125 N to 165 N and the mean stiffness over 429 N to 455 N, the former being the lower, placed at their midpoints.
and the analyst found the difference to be -313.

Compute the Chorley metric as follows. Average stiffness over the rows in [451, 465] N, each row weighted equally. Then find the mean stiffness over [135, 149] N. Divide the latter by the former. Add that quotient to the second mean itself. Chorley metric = 396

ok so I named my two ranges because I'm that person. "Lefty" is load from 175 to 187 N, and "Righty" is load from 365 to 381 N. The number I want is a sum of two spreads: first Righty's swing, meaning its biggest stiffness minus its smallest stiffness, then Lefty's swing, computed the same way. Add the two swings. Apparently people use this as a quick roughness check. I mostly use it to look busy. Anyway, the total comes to 174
